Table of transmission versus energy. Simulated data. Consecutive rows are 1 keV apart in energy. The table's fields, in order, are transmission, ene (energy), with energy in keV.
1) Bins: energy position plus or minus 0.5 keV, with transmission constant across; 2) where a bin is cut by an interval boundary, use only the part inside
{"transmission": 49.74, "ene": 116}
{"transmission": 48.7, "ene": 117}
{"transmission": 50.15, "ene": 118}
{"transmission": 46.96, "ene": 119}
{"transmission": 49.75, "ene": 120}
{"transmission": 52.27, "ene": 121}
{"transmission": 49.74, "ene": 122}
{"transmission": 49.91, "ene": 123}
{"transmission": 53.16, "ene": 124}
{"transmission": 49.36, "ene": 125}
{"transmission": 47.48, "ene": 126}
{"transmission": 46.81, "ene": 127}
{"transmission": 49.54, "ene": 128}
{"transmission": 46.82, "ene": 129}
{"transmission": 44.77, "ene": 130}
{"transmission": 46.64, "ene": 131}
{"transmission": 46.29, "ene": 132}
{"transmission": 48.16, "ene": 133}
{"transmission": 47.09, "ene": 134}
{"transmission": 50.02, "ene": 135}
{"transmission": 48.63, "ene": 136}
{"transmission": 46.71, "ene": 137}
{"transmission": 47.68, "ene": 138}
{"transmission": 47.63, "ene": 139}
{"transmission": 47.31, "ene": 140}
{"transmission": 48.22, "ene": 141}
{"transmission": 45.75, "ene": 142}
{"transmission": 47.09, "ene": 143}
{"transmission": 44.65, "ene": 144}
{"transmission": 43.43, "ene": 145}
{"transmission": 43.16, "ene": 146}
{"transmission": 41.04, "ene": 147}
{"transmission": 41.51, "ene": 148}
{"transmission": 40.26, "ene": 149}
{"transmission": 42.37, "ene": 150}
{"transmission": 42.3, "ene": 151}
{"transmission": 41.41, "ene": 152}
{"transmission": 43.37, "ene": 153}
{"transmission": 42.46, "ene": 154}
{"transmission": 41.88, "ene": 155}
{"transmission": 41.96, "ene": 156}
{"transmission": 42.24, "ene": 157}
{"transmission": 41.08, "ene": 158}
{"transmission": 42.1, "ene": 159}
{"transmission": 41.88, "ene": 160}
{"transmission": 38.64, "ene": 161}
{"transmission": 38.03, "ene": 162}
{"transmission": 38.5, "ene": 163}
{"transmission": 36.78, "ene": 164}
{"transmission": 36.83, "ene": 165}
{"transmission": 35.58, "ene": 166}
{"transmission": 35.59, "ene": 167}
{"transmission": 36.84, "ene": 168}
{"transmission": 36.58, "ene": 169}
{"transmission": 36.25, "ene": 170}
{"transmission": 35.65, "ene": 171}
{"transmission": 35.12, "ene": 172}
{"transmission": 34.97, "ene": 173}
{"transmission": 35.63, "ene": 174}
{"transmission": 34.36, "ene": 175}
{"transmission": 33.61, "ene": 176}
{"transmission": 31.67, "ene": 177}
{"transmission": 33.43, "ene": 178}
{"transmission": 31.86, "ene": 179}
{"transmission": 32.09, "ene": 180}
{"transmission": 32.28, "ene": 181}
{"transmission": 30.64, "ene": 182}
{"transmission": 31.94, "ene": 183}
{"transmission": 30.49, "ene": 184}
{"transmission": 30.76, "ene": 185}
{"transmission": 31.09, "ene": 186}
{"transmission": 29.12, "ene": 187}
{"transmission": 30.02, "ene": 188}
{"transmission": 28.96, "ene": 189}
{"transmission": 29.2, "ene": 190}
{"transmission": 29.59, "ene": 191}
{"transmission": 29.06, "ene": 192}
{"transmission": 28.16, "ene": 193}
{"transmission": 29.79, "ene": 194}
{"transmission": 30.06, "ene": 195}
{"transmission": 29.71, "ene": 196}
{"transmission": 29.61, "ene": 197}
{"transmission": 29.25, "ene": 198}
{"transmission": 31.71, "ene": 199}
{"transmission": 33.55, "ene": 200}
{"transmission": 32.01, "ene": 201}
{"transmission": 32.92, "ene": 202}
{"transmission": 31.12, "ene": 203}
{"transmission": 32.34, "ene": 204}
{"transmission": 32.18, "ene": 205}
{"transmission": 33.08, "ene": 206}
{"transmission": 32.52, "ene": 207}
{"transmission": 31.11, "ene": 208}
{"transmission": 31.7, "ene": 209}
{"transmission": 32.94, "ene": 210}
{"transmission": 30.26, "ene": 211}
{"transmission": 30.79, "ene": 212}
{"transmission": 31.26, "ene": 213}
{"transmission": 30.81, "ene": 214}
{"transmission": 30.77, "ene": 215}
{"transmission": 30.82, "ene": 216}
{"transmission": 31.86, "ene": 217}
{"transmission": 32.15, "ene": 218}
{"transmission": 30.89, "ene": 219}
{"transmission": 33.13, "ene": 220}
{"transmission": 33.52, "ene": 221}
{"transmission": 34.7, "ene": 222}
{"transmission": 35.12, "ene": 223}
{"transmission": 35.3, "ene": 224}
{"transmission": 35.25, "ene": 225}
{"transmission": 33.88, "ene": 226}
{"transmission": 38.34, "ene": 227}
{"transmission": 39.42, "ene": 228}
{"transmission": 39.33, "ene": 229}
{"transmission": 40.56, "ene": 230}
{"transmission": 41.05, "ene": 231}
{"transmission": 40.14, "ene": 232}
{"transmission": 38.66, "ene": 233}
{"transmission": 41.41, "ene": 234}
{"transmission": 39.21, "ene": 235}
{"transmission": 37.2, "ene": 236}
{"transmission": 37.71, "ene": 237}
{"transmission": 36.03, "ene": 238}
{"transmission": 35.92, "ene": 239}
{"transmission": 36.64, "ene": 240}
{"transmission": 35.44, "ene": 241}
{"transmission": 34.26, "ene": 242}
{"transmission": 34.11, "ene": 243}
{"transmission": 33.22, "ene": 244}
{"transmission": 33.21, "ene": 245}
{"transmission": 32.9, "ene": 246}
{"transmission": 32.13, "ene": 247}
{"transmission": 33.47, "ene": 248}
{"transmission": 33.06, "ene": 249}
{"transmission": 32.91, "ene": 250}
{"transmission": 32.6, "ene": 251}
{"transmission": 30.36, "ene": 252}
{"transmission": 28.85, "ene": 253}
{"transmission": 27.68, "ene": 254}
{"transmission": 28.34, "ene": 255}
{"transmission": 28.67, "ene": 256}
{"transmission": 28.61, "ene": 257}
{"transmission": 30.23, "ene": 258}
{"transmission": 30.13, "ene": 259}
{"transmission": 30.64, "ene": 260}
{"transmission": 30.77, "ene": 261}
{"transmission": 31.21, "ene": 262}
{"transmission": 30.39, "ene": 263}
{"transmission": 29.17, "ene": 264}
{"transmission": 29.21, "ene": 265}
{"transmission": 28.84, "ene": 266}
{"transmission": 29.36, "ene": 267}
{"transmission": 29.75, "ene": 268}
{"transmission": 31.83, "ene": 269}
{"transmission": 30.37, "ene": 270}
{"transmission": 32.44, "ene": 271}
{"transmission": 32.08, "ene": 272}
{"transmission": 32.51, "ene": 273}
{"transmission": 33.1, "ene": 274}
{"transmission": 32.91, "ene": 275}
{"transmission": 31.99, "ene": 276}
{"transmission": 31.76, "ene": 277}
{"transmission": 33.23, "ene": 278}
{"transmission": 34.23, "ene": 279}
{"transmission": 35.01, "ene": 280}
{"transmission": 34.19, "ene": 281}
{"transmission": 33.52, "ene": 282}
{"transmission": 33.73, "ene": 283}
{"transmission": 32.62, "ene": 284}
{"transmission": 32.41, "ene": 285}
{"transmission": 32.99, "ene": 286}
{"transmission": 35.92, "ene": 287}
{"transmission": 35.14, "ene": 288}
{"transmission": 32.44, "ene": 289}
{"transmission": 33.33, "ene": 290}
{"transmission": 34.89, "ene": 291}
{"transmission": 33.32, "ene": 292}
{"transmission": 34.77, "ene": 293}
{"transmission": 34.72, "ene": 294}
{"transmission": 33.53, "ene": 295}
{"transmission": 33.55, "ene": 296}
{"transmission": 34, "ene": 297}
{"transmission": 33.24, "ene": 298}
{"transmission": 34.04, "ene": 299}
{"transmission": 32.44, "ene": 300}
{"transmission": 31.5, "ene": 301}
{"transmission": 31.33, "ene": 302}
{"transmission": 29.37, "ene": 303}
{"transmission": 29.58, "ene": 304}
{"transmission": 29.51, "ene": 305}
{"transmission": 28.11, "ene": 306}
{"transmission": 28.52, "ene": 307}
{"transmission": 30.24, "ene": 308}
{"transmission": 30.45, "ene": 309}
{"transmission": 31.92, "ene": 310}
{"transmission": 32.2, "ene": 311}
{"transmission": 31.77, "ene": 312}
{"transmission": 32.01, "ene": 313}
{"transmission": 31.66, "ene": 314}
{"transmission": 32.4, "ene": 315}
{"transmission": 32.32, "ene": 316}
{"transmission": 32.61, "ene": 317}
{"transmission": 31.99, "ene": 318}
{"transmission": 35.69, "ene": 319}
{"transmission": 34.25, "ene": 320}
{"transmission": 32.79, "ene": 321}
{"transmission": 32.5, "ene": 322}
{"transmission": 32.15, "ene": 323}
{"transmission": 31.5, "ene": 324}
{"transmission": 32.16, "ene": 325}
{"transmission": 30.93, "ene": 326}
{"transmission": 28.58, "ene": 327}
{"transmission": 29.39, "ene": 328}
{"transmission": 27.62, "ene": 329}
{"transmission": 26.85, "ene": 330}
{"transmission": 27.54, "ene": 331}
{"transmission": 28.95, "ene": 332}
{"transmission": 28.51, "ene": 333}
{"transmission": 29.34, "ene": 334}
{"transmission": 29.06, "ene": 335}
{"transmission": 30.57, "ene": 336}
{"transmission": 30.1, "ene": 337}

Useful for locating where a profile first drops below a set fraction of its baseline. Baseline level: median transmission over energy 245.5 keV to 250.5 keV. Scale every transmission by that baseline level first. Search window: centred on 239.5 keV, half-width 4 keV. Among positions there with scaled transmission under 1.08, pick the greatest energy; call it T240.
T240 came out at 243 keV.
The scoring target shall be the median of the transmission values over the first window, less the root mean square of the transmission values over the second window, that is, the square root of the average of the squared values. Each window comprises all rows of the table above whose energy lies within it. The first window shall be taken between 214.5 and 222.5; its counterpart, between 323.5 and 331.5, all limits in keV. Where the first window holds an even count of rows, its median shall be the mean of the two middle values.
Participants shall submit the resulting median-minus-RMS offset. 2.6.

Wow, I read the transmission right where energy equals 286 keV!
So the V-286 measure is 32.99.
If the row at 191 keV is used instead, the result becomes 29.59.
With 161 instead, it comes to 38.64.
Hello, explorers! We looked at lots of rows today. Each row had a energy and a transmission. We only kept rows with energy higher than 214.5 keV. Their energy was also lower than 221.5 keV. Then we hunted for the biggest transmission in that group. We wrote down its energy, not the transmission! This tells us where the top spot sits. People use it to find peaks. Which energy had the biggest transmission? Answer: 221 keV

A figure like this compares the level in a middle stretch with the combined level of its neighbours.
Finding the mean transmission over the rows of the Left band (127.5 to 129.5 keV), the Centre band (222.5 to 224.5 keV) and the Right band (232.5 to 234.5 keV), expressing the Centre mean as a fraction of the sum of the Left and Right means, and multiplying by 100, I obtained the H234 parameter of 40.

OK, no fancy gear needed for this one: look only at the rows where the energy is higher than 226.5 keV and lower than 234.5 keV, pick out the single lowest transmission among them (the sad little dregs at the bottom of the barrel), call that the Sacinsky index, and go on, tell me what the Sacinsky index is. 38.34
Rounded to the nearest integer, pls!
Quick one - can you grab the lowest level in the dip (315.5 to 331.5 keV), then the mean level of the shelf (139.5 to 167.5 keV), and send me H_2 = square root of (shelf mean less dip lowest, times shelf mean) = 25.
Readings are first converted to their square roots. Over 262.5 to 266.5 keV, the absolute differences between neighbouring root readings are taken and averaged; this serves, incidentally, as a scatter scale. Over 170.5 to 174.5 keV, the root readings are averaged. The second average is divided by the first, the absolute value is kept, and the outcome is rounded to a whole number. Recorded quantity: 119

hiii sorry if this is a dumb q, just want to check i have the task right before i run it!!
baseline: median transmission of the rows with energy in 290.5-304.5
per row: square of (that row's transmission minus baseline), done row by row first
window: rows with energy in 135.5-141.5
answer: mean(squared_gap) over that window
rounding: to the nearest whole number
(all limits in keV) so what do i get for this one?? 204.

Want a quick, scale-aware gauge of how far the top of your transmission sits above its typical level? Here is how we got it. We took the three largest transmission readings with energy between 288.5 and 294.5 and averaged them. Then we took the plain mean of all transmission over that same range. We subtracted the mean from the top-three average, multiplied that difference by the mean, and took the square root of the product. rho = 5.5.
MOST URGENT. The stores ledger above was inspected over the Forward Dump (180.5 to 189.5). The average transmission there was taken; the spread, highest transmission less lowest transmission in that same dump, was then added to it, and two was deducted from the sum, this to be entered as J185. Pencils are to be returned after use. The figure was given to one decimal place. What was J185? 31.9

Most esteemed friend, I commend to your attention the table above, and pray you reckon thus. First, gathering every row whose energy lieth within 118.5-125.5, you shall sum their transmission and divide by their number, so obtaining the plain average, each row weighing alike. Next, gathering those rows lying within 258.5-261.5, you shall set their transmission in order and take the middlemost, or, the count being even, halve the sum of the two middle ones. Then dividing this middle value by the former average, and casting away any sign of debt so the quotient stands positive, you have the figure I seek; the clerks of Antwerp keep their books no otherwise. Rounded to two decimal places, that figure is 0.61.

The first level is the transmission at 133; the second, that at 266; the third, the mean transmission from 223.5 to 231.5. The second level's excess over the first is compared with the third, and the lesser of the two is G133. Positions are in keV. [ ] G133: -19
